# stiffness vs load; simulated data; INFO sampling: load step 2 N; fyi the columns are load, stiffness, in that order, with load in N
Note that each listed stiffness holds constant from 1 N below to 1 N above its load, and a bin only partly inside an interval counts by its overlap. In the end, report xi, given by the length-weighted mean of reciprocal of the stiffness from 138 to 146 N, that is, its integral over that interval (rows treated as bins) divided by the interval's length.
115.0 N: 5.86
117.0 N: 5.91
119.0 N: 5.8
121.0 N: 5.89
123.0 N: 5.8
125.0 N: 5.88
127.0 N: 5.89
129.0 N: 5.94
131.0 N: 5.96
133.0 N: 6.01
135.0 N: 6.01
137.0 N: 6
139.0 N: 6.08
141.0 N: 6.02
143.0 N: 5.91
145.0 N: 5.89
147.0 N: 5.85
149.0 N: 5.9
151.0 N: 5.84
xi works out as 0.167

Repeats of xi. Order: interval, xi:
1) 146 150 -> 0.170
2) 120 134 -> 0.169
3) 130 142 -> 0.166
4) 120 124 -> 0.171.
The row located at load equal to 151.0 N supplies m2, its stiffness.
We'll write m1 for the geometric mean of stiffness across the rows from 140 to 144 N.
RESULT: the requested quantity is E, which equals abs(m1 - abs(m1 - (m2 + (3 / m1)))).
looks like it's 5.59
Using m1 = 5.96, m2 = 5.84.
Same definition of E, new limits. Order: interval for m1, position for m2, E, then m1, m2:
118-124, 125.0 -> 5.27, 5.83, 5.88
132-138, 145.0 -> 5.62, 6.01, 5.89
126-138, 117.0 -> 5.52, 5.97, 5.91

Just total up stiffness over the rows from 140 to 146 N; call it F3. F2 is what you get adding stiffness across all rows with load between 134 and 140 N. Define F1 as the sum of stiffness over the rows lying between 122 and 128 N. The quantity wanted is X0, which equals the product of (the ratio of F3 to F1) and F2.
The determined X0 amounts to 18.35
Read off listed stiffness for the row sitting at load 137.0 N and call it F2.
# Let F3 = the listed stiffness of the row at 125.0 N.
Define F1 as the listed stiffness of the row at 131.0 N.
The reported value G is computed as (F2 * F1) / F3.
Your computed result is 6.08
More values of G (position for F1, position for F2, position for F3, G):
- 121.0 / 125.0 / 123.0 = 5.97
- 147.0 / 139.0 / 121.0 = 6.04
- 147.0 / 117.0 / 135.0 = 5.75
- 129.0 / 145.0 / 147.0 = 5.98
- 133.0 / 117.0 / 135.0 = 5.91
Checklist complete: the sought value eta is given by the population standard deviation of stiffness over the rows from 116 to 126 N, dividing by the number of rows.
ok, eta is 0.047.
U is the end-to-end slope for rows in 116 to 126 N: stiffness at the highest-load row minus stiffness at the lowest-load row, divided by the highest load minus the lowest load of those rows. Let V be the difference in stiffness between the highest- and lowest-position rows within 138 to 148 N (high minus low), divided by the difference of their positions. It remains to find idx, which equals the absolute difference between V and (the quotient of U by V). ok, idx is 0.2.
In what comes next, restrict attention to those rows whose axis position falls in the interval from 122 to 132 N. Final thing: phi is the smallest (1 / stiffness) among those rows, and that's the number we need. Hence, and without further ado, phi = 0.168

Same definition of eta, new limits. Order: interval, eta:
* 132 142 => 0.029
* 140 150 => 0.057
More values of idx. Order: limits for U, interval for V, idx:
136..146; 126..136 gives 0.9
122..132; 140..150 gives 1.3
